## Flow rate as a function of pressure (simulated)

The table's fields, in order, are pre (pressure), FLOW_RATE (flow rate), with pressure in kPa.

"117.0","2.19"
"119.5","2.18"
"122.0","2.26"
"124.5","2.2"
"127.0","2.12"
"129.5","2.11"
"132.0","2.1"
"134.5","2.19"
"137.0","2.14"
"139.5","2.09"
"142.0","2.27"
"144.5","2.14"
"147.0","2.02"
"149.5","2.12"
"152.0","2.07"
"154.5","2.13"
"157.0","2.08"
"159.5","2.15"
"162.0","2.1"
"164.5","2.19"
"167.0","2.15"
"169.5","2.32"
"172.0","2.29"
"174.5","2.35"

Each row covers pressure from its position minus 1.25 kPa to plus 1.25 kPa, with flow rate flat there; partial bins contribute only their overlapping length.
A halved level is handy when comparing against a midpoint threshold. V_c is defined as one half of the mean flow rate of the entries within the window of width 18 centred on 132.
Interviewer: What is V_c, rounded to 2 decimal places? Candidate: 1.07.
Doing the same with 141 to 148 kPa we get 1.07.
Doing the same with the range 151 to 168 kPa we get 1.06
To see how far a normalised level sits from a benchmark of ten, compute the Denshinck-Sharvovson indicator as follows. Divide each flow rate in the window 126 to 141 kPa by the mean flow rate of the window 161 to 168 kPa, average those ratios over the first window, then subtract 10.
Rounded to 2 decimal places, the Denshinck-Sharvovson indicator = -9.01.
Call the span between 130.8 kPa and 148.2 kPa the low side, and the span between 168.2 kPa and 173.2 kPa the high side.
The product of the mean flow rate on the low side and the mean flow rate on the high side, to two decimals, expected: 4.92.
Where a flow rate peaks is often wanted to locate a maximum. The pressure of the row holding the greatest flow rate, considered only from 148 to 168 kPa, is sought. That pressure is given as 164.5 kPa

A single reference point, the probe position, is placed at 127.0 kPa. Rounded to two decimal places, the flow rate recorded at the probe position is 2.12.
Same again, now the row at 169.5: 2.32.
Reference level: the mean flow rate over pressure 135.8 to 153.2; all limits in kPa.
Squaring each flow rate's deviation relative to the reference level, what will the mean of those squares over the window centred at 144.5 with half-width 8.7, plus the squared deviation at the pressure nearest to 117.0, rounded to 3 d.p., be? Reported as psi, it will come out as 0.010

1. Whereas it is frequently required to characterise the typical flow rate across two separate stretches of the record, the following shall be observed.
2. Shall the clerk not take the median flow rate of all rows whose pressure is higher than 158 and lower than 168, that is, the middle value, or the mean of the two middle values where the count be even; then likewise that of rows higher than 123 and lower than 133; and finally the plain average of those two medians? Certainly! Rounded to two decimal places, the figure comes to 2.13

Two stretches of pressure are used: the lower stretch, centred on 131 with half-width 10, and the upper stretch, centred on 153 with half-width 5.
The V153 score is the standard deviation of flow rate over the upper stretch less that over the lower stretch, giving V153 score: -0.03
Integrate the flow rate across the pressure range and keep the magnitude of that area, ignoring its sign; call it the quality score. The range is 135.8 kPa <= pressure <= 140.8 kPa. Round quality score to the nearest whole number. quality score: 11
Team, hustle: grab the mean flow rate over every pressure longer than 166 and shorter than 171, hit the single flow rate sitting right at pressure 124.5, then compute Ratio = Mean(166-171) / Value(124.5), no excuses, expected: 1.02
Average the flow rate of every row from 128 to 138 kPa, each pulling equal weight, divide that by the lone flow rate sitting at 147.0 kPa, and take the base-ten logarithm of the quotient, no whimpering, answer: 0.024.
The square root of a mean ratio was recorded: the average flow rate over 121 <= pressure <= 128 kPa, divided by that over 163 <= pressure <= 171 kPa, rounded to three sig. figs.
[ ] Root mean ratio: 0.994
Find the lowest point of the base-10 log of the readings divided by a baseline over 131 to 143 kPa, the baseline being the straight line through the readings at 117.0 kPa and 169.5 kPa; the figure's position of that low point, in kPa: 139.5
